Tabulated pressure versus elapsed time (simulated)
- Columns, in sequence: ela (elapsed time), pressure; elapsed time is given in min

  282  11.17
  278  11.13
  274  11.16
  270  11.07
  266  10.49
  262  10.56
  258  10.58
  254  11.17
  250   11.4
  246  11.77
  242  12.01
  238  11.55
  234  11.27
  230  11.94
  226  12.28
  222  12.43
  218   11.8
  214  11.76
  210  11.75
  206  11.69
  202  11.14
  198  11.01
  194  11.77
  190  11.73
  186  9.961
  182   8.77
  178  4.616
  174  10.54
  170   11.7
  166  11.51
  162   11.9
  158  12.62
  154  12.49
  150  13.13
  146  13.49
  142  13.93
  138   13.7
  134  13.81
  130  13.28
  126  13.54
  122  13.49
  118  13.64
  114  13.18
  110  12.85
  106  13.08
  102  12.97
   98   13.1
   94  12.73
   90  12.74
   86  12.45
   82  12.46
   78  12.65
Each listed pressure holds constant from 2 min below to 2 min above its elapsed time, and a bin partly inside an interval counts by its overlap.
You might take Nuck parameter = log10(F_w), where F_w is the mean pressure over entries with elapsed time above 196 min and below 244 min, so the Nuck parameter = 1.07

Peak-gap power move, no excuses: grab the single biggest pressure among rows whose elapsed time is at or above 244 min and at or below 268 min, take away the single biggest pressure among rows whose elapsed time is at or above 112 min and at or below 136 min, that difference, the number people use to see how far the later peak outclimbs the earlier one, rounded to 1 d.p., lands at -2.0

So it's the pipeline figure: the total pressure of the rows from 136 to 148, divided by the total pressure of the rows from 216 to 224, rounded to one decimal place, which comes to 1.7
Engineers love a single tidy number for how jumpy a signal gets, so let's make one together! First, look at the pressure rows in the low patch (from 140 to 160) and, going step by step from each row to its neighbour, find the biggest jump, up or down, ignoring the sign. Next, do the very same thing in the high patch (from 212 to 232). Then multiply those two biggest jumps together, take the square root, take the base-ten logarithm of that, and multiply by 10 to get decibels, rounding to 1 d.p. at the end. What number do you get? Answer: -2.0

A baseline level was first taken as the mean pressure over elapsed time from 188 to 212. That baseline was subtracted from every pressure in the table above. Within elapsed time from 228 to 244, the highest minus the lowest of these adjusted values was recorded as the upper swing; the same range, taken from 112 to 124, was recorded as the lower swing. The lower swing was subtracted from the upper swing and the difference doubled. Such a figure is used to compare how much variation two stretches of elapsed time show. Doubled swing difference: 0.56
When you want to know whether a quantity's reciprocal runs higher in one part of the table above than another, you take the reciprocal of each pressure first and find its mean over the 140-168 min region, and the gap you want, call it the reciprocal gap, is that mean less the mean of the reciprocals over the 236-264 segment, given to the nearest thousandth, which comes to -0.010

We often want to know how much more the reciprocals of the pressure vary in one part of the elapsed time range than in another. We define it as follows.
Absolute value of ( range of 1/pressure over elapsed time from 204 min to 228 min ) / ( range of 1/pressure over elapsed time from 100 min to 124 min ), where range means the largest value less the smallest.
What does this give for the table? 1.1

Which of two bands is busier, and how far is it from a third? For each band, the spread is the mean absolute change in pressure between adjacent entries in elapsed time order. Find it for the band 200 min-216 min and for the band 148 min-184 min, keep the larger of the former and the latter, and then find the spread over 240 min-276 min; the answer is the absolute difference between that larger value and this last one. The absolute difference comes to 1.4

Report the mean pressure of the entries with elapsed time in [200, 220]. 11.6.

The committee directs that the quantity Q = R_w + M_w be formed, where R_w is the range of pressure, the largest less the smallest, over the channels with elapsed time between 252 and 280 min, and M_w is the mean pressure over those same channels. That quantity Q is 11.6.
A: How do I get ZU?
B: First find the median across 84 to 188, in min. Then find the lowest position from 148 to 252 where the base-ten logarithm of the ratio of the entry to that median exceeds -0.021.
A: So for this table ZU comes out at 150 min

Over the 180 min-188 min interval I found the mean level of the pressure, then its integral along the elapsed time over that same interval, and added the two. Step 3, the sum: 84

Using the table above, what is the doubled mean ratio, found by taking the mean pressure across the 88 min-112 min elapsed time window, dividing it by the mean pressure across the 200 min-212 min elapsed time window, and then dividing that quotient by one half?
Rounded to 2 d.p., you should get 2.24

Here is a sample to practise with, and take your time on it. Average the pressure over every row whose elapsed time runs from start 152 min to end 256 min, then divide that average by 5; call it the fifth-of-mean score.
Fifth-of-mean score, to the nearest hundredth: 2.25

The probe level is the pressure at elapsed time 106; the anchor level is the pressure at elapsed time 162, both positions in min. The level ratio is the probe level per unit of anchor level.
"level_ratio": 1.10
